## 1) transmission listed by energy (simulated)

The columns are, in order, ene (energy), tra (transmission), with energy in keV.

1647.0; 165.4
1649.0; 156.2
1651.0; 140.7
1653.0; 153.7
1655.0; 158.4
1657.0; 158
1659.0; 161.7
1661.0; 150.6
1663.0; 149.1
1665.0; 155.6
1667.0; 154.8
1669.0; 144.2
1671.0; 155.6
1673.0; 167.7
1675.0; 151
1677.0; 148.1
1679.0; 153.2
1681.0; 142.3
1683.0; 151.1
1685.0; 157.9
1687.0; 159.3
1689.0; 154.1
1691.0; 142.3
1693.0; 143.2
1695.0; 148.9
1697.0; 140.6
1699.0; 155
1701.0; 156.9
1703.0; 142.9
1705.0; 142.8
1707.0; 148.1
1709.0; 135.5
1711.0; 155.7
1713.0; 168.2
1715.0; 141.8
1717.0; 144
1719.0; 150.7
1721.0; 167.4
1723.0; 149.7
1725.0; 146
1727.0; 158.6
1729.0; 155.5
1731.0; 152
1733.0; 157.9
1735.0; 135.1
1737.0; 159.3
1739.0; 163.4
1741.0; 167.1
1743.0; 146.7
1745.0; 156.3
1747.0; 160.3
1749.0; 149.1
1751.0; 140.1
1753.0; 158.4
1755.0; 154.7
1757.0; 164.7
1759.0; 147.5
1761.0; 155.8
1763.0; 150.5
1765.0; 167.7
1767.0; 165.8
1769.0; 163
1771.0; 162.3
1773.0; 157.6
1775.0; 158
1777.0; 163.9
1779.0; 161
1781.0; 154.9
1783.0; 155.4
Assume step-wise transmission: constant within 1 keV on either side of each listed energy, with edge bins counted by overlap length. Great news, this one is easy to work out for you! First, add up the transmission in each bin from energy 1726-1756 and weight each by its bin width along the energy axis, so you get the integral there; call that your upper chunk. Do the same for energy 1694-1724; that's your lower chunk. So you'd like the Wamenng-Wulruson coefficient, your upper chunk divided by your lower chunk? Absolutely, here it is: 1.03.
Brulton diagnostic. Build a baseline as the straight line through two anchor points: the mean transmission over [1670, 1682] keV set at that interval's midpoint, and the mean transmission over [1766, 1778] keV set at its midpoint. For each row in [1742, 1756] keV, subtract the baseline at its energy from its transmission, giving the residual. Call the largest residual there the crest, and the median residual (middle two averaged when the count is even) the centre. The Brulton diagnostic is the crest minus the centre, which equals 6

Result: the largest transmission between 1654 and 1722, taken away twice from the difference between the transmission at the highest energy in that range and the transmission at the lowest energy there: -327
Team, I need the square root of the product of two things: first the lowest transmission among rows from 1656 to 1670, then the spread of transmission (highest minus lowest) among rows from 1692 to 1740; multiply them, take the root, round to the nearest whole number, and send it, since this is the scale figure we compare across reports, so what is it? 69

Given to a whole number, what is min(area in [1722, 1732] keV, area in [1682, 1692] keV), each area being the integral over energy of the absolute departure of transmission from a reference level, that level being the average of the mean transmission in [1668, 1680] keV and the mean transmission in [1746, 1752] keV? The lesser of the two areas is 38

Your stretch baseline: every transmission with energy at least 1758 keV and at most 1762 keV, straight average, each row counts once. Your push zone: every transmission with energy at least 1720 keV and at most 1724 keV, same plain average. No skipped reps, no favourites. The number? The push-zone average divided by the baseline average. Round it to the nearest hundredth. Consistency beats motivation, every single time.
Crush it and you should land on 1.05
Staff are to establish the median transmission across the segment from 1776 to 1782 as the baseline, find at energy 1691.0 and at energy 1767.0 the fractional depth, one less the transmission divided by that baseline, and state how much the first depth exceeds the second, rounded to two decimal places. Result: 0.15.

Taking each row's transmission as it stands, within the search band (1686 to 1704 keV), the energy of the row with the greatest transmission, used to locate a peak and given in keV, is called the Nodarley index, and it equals 1687.0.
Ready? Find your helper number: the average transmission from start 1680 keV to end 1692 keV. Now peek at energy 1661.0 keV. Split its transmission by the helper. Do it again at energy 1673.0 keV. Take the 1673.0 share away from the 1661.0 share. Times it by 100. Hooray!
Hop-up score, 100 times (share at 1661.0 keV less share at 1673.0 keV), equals -11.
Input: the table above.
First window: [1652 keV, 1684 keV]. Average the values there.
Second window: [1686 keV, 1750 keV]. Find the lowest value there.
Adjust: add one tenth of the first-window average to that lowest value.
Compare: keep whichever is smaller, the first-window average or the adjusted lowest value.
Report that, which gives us 150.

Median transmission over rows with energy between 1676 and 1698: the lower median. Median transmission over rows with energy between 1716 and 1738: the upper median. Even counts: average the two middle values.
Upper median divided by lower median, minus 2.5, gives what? -1.479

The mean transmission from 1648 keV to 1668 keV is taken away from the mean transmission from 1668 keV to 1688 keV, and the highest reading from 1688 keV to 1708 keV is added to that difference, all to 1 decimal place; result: 156.1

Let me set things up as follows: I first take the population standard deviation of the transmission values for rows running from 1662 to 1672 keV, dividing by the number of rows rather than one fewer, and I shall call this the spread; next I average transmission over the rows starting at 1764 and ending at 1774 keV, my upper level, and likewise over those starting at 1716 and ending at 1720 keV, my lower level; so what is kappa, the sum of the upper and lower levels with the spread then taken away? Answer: 306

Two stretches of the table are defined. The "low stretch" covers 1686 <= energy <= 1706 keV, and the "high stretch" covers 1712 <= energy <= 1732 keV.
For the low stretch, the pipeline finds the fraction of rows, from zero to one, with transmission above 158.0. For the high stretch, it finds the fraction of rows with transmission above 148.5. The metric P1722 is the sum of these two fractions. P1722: 0.80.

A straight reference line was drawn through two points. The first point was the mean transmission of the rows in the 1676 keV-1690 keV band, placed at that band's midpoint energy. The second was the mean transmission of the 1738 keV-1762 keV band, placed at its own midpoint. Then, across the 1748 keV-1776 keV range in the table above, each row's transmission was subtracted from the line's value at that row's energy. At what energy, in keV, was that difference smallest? 1765.0 keV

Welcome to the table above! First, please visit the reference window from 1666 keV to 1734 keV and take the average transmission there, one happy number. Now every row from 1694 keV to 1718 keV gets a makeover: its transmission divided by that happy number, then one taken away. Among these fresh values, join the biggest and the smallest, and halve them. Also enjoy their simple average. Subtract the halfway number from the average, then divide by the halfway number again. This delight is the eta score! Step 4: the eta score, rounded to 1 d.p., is -6.0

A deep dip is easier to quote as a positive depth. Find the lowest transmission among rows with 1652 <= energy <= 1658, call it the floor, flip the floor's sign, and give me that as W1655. -154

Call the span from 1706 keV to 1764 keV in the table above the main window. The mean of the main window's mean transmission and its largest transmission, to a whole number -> 161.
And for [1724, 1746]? 161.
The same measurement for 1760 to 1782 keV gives 164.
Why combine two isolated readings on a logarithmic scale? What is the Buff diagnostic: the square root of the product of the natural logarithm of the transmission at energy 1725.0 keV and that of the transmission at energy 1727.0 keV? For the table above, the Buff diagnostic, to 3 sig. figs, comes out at 5.02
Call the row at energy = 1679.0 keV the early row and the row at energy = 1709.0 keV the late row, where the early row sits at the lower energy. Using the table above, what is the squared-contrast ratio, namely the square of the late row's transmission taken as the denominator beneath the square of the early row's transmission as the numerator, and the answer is 1.28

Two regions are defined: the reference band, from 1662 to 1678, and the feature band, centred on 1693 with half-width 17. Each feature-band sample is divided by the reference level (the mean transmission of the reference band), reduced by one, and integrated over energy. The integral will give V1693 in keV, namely -1.1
